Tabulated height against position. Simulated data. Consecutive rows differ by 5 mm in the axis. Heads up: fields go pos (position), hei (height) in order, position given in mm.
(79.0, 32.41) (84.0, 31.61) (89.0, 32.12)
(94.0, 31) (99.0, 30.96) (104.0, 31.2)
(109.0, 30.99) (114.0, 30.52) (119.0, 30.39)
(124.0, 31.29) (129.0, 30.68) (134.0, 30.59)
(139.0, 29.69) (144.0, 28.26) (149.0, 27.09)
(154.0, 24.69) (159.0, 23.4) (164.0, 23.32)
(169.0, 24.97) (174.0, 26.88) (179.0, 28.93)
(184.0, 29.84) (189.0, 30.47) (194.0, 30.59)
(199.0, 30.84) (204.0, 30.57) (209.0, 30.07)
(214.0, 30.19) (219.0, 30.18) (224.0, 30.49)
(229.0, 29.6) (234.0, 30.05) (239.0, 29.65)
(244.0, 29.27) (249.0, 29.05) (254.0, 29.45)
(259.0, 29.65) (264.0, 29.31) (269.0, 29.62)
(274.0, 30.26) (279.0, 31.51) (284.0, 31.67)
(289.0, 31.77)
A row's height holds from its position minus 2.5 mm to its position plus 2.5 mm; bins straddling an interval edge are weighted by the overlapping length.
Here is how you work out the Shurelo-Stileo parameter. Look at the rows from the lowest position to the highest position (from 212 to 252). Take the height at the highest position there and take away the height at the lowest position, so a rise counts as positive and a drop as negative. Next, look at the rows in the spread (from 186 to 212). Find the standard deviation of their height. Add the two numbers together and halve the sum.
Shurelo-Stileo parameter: -0.4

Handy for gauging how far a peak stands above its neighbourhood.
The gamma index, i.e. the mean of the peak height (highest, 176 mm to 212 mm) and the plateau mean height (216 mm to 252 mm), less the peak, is -0.54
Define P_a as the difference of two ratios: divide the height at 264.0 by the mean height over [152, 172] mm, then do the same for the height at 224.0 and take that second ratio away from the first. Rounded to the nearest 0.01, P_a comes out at -0.05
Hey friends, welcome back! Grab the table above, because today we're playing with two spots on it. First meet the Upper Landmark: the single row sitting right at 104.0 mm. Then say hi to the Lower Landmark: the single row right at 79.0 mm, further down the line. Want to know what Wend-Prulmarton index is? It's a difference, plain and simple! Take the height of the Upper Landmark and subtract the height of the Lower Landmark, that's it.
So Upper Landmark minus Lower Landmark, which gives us -1.2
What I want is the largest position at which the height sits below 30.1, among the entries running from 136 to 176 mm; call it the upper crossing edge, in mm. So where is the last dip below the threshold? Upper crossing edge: 174.0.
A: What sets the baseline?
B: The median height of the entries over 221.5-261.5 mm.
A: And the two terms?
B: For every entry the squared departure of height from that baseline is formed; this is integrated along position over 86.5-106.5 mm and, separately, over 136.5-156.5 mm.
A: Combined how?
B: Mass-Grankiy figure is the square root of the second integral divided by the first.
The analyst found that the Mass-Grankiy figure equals 1.6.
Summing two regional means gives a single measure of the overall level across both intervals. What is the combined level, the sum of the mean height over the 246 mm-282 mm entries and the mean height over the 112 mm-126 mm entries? 60.6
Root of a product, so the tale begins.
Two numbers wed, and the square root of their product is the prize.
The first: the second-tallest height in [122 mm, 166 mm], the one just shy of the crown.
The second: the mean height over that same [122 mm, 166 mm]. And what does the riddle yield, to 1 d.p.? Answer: 29.1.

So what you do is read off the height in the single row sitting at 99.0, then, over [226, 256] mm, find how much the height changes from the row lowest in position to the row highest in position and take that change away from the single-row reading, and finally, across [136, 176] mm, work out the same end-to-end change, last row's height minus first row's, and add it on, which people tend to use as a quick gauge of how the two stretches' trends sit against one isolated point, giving 28.30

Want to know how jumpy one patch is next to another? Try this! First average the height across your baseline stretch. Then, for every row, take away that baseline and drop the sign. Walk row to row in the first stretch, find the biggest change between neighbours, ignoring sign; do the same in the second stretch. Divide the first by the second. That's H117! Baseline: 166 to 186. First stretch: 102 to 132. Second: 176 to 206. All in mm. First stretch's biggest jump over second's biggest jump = 1.0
